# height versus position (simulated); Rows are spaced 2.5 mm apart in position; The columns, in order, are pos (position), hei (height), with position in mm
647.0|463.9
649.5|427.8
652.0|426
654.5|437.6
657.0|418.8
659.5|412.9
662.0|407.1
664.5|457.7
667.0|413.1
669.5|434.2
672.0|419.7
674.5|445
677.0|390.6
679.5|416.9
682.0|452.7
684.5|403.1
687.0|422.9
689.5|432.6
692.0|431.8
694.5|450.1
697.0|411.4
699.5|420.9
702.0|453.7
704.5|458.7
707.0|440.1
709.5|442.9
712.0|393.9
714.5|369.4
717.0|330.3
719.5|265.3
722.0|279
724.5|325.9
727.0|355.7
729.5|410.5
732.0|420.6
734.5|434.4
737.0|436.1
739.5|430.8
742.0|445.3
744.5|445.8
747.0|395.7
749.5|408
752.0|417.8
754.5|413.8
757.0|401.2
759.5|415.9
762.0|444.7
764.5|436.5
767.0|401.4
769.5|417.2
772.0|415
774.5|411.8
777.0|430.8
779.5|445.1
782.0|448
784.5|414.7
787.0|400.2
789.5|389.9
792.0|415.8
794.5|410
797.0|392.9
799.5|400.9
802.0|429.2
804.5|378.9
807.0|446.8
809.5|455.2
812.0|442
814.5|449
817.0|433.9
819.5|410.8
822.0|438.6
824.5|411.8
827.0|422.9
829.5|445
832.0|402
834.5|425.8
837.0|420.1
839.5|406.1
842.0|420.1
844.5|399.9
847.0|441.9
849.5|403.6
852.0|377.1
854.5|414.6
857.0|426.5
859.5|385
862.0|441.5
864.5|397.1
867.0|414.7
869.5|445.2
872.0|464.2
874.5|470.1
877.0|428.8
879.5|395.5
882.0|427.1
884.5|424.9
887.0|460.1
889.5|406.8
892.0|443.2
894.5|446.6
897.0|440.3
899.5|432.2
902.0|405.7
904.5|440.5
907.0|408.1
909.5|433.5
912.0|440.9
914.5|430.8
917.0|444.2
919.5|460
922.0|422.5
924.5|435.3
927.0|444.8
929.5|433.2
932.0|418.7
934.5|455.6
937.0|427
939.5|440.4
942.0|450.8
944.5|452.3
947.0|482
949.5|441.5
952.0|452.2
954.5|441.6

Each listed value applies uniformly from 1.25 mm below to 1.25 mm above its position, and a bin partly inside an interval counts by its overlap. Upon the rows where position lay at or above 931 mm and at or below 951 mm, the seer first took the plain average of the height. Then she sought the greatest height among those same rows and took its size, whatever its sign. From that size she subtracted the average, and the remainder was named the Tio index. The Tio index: 36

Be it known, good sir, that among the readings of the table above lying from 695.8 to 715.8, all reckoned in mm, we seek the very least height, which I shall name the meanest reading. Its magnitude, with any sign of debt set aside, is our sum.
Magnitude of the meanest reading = 369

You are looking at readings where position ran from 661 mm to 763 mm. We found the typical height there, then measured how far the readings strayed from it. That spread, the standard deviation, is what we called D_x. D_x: 44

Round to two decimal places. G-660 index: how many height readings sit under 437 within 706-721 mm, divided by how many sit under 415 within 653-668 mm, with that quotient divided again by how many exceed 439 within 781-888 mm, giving 0.11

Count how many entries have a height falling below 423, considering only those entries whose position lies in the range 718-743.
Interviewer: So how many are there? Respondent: 6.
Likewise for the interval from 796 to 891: 19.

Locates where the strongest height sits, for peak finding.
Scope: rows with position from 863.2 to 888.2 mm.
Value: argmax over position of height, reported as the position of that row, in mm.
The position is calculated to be 874.5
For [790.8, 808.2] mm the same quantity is 807.0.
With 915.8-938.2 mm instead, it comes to 919.5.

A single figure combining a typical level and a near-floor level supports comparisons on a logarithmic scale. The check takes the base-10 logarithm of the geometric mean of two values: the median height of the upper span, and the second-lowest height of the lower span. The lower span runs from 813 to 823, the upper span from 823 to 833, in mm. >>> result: 2.629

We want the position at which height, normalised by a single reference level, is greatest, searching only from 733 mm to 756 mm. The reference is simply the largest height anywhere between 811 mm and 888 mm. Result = 744.5 mm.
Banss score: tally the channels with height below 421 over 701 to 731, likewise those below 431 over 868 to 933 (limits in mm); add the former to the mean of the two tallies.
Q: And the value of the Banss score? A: 17.0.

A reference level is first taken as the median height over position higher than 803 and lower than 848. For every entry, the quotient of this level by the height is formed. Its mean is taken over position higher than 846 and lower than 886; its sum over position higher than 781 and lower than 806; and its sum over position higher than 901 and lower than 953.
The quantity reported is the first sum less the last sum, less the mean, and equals -11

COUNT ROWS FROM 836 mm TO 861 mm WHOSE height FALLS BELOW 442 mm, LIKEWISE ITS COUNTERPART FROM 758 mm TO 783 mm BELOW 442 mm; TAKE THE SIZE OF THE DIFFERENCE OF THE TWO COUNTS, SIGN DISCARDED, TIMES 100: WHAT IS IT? 300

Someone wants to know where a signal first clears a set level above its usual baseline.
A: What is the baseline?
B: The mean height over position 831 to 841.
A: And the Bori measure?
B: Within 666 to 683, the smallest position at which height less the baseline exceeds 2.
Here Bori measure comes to 669.5 mm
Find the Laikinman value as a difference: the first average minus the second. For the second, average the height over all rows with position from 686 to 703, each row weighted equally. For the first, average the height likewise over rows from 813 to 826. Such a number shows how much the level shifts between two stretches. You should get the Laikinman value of -3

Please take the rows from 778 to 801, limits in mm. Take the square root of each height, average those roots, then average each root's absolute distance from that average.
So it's 0.39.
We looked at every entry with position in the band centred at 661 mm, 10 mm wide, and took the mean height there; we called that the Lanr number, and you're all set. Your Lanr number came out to 424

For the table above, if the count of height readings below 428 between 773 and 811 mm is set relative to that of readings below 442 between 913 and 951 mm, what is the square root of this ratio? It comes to 1.06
